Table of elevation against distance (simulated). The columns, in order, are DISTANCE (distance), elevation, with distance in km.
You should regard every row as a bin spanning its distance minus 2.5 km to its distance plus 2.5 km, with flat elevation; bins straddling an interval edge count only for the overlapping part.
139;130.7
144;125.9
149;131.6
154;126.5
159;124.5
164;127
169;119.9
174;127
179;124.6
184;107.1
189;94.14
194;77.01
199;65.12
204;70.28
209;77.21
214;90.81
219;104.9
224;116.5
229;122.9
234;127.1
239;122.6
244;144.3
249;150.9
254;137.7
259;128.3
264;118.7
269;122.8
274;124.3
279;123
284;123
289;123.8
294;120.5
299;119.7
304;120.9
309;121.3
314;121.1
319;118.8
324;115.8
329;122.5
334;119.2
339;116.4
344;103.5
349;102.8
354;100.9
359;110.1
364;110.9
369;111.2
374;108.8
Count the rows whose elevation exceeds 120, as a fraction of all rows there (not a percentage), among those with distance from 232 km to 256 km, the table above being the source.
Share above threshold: 1.0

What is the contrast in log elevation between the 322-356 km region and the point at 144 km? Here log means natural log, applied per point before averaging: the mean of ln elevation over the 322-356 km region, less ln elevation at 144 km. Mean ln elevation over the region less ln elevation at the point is -0.12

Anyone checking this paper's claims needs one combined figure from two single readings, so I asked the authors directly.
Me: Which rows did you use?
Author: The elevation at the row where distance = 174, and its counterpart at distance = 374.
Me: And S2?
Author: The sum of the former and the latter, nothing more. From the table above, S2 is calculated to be 236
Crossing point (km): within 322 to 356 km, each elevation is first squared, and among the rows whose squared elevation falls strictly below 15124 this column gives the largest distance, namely 354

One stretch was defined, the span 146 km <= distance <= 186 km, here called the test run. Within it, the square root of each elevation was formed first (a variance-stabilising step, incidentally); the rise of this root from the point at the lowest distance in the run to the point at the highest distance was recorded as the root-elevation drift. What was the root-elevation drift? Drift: -1.1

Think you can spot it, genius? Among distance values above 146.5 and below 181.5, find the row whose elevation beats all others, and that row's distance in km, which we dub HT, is 149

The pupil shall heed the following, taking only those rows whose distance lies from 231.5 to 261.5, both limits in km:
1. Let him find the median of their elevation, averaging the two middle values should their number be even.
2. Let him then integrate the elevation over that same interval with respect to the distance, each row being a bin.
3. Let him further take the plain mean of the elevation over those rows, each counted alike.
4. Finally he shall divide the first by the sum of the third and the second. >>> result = 0.0317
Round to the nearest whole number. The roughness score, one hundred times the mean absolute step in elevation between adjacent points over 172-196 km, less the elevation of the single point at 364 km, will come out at 1139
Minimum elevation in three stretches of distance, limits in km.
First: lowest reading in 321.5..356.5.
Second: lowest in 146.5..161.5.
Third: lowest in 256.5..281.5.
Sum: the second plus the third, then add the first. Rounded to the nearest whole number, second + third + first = 344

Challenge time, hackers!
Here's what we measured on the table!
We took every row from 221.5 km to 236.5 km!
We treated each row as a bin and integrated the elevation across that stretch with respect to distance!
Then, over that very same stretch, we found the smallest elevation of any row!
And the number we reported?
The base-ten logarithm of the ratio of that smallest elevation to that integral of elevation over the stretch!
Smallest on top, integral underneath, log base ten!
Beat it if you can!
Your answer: -1.20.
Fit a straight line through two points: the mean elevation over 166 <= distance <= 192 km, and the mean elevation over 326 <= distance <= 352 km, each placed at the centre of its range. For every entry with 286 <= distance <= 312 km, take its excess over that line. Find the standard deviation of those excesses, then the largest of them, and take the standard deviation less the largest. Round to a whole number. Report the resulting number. -9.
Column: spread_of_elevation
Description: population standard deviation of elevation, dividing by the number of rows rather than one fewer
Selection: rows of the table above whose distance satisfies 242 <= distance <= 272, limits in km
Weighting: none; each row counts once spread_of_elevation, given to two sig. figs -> 12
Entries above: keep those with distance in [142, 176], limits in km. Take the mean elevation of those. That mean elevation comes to 126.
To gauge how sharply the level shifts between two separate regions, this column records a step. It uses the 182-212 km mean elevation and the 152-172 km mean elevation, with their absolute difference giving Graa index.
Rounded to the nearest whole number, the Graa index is 43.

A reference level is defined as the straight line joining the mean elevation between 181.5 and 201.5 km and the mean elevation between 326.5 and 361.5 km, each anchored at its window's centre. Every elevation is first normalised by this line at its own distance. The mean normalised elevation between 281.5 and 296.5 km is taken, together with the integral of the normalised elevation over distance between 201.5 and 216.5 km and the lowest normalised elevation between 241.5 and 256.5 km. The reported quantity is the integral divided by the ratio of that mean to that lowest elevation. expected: 16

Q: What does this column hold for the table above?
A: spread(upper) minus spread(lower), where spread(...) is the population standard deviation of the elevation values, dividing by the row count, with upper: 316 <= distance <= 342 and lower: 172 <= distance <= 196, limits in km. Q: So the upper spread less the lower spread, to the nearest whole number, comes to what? -16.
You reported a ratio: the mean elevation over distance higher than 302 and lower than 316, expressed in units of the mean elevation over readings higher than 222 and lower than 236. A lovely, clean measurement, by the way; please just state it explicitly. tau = 0.99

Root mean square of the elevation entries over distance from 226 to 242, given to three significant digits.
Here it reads 124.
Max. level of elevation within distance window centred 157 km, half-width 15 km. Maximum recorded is 131.6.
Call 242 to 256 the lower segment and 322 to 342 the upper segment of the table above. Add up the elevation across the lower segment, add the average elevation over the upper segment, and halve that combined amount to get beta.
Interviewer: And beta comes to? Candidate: 276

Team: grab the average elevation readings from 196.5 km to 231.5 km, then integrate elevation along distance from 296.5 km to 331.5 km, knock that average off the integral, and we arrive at 4108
